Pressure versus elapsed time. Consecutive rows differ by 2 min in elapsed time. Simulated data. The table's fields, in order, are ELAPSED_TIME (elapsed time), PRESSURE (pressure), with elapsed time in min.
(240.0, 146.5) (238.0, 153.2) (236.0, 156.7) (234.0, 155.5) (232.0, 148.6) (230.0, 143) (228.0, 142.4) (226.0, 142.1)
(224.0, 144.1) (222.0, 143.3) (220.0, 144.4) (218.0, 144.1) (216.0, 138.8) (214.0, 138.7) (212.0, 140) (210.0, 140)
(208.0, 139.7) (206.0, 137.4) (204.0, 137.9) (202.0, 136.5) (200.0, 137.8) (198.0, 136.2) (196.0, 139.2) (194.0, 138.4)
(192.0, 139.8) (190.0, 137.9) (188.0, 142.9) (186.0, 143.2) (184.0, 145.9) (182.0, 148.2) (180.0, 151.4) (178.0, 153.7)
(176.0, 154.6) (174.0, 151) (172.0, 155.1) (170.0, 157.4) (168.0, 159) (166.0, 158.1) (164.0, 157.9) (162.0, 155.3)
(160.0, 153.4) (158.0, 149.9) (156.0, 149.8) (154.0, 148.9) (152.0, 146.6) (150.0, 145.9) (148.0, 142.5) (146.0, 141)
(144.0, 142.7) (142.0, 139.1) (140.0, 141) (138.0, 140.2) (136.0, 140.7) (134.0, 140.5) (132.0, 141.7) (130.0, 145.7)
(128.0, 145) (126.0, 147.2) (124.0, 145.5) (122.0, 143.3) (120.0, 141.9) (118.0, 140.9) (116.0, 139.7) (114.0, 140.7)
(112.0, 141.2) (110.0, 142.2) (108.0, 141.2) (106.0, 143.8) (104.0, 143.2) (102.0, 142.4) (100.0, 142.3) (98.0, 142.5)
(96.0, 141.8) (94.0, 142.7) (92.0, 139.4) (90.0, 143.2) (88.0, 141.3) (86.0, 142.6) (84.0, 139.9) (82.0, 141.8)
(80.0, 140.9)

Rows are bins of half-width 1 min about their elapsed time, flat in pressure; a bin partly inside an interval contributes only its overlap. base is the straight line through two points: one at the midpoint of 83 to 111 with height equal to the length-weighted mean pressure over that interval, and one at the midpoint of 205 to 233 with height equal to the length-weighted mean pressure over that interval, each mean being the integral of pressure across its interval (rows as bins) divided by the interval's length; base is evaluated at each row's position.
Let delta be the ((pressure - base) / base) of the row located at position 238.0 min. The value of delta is 0.08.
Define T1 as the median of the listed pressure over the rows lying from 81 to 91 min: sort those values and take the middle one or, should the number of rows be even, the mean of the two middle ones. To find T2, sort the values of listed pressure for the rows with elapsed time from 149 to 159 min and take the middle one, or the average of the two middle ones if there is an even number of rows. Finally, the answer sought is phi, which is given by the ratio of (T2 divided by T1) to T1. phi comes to 0.0074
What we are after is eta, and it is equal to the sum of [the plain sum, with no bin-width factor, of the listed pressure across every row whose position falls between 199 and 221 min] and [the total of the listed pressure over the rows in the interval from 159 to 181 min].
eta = 3242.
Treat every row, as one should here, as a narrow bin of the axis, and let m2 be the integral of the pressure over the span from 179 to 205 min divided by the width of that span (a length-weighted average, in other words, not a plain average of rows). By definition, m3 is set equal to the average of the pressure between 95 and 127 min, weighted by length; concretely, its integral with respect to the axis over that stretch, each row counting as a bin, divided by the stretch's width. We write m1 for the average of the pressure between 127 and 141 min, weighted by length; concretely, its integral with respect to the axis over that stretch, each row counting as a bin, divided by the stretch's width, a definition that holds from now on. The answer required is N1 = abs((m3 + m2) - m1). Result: 142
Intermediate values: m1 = 142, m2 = 141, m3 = 142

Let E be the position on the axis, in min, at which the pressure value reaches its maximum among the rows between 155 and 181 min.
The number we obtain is 168.0 min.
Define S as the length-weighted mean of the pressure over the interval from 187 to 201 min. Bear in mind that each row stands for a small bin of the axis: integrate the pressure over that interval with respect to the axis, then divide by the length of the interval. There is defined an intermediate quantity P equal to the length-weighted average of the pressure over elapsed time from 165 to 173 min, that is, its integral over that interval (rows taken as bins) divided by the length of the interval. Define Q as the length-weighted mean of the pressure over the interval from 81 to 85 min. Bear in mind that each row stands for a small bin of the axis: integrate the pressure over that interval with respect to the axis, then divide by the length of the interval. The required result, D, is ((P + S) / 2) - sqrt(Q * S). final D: 8.3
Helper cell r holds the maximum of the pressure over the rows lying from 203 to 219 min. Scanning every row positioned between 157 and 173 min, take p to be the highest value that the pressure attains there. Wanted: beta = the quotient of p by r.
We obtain 1.10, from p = 159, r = 144.1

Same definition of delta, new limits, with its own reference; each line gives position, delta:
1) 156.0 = 0.06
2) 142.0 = -0.02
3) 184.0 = 0.03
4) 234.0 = 0.10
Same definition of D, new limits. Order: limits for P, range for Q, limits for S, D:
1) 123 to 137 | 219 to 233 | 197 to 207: -0.1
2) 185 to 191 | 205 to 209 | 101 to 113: 1.4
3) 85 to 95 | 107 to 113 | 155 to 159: 0.2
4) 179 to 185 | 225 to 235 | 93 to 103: 1.1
